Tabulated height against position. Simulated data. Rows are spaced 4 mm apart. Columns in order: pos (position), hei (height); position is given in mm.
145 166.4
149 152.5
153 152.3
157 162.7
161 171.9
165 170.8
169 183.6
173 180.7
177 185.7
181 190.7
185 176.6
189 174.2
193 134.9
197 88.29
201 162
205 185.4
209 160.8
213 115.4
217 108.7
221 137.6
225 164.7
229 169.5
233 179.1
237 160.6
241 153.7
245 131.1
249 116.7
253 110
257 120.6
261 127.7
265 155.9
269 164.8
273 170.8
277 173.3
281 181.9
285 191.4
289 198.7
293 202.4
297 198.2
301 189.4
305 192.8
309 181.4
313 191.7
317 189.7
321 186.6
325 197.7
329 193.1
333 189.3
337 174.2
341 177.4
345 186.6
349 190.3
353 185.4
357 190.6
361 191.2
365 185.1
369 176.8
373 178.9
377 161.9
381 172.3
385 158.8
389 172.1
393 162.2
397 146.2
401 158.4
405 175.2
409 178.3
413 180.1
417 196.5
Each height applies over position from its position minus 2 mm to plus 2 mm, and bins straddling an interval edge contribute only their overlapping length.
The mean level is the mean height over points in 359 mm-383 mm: 178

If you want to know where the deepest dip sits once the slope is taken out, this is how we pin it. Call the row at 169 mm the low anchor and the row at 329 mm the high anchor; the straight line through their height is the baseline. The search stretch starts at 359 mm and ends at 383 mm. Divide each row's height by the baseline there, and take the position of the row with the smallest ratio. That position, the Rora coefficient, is 377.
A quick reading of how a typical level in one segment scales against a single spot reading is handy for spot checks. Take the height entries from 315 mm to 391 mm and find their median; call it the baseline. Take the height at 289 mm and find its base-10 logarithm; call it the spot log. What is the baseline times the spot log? 426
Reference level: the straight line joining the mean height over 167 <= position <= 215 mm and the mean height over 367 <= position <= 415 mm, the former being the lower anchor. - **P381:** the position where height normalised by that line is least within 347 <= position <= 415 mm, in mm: 397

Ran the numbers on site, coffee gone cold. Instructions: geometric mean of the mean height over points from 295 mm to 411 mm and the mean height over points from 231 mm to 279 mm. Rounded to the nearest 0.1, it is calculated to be 162.9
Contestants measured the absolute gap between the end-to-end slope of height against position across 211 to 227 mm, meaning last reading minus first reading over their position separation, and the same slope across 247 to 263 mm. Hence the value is 3.2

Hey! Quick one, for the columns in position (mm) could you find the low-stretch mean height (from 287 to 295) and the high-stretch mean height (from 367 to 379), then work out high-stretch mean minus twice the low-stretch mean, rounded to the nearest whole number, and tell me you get -229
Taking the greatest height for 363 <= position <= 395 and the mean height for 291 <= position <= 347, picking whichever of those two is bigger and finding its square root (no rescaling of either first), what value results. 13.8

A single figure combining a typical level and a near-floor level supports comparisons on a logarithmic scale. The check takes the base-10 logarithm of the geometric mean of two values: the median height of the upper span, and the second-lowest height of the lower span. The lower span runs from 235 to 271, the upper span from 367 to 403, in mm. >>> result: 2.14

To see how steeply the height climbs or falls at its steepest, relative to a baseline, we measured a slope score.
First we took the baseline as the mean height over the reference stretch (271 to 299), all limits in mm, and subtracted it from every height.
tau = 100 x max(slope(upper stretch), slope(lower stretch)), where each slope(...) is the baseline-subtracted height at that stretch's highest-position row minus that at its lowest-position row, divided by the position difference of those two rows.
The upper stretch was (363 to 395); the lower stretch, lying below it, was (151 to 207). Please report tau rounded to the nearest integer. 64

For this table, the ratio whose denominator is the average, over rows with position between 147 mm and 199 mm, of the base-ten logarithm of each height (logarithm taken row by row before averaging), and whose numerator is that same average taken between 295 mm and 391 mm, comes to 1.026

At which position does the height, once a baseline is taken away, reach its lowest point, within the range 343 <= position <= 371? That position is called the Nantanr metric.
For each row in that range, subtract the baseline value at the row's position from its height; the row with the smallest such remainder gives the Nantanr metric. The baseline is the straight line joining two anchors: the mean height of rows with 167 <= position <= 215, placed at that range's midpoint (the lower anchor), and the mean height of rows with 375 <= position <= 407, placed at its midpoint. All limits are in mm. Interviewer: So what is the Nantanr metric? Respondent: 369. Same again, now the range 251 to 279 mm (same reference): 253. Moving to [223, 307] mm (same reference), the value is 253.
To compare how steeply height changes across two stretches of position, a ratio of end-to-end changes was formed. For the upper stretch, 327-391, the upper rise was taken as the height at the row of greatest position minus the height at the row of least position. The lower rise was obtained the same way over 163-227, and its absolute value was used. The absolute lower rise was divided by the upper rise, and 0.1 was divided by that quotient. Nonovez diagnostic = -0.34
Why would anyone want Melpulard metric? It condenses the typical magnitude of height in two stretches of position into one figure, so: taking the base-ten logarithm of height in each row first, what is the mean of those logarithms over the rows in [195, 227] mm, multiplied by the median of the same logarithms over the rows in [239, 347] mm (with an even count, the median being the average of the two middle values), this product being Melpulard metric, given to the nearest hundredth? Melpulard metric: 4.83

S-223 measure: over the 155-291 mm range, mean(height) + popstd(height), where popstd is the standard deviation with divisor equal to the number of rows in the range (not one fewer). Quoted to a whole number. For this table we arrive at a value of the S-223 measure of 185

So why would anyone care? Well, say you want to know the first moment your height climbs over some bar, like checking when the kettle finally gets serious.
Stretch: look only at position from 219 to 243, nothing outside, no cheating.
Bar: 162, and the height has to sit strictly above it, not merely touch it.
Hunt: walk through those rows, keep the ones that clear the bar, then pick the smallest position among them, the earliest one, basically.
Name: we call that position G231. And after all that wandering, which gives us 225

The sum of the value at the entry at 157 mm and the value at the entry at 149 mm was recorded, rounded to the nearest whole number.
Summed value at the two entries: 315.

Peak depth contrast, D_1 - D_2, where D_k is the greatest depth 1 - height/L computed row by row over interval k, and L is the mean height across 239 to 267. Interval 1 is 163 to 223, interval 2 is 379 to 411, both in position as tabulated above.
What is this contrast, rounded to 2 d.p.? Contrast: 0.44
